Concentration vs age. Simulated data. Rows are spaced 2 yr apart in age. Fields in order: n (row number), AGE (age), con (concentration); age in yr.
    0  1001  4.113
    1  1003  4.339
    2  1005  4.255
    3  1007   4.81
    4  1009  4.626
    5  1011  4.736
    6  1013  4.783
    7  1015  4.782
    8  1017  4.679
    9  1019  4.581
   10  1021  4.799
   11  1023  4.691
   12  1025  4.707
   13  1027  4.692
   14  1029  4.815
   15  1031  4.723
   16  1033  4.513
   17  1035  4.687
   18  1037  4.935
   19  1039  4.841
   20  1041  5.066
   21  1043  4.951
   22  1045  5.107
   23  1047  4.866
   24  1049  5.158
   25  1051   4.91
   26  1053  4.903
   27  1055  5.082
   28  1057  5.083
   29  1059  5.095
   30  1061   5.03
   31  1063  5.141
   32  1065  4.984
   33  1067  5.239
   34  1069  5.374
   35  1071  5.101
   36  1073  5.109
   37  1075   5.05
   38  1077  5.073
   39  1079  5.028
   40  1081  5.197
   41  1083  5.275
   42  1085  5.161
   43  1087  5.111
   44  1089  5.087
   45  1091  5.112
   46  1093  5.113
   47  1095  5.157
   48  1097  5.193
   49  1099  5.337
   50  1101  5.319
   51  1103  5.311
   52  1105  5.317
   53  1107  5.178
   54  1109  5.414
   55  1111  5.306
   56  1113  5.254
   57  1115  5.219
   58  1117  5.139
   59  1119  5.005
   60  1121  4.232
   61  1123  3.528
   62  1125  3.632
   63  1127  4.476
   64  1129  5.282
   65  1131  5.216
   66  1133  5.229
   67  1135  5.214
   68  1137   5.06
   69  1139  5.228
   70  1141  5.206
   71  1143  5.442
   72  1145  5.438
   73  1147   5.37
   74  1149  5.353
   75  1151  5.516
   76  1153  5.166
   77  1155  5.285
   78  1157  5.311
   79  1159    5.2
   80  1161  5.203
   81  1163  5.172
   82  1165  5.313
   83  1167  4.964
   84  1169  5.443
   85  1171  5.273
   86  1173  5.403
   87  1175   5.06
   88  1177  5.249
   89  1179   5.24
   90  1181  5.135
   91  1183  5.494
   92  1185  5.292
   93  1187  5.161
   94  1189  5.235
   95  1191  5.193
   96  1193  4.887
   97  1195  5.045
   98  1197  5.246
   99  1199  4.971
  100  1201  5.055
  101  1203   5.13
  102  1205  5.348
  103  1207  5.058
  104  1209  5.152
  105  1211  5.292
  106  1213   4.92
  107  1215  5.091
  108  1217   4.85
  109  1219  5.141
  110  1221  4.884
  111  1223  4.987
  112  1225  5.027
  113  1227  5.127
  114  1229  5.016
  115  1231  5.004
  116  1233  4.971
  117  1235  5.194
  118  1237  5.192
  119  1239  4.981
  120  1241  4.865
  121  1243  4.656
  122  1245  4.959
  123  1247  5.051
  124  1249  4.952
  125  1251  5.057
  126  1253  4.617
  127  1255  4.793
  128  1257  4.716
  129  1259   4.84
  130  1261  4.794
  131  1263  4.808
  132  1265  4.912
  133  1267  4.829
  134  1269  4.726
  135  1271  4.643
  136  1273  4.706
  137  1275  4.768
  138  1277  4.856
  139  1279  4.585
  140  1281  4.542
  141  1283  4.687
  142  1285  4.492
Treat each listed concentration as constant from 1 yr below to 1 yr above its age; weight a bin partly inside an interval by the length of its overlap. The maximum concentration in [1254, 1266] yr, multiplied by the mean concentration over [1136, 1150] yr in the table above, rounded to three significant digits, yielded 26.0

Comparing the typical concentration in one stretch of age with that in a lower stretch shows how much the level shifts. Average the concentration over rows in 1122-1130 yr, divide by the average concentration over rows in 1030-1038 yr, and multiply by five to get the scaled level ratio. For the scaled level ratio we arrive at 4.5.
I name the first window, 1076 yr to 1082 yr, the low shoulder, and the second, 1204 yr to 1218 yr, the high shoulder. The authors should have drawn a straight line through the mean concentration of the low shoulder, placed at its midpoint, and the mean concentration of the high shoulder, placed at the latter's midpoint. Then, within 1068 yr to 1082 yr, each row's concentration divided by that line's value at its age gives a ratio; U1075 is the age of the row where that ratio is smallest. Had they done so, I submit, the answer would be 1079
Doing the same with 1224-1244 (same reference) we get 1243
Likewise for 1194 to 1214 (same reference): 1213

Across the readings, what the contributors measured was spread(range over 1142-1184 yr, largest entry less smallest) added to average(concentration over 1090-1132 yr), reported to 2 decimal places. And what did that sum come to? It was 5.54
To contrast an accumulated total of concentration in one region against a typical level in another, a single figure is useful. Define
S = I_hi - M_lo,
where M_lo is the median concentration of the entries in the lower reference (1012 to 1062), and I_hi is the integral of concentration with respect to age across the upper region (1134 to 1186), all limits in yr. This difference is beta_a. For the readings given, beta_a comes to 269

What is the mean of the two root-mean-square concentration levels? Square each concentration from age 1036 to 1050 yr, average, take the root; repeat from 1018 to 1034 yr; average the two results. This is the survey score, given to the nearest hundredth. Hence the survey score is 4.84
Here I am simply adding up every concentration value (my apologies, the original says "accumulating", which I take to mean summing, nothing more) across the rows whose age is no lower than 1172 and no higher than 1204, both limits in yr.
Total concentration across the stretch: 83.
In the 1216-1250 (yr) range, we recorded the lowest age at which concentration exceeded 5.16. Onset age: 1235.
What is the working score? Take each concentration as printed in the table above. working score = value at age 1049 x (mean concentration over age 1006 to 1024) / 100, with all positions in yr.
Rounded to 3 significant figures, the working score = 0.243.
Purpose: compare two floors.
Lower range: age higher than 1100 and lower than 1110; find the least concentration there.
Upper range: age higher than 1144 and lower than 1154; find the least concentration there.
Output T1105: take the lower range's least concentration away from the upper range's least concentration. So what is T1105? 0.0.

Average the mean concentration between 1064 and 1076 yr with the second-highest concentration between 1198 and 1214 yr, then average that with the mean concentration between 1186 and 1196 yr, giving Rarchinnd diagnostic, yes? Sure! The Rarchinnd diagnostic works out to 5.16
